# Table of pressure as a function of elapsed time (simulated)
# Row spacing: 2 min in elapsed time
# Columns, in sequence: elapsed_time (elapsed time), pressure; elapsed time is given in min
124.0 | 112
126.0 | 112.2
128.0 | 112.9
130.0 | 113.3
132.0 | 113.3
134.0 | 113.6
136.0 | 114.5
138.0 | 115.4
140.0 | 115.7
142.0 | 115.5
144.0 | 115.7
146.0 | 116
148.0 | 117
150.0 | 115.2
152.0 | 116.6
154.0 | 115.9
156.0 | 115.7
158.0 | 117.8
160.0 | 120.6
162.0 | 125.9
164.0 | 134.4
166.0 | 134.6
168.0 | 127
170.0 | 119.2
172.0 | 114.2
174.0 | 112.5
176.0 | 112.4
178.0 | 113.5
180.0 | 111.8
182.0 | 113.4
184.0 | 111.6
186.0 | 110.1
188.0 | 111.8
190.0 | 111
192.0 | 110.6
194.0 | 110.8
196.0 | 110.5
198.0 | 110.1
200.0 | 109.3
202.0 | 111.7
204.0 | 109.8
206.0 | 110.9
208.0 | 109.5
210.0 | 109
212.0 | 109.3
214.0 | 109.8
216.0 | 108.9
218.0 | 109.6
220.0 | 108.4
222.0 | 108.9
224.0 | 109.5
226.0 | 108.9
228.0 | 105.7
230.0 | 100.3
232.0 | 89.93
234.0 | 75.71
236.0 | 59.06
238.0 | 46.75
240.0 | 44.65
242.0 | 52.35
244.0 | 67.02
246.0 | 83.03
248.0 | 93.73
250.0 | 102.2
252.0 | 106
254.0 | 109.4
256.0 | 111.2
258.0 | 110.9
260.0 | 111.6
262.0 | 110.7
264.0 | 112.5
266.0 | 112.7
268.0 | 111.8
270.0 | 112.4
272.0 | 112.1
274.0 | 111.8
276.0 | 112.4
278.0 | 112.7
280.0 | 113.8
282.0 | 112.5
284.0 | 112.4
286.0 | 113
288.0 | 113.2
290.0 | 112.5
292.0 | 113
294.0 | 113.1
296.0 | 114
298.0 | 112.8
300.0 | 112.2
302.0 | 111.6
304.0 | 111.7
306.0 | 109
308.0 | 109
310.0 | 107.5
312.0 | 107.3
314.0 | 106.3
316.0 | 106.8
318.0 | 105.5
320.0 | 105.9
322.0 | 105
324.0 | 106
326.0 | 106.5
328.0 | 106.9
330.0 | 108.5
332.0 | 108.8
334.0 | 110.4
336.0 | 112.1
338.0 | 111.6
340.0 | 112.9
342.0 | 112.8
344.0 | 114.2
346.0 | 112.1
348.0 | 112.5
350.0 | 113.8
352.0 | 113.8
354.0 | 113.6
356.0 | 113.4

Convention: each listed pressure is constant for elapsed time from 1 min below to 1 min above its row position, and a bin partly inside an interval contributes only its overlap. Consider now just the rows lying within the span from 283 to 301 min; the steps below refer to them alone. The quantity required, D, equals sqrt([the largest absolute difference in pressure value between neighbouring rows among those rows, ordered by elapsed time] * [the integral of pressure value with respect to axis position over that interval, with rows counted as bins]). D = 49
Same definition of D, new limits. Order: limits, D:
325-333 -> 37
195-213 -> 69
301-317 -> 69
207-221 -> 43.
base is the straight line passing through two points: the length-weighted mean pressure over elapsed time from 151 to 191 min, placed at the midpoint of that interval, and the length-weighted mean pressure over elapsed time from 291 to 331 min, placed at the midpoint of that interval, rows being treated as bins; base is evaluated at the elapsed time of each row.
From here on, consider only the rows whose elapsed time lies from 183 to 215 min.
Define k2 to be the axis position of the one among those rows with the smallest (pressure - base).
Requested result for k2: 186.0 min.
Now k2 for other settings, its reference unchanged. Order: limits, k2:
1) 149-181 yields 180.0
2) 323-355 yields 324.0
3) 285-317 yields 314.0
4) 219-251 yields 240.0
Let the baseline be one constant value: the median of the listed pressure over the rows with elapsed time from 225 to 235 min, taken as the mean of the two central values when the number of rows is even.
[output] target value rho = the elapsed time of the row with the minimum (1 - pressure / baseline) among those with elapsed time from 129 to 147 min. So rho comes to 146.0 min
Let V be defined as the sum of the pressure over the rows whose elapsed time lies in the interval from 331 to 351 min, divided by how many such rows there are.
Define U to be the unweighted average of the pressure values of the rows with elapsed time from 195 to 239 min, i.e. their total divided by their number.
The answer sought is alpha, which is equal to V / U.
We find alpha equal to 1.11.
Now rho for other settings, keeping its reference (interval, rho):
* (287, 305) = 296.0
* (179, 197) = 182.0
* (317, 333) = 332.0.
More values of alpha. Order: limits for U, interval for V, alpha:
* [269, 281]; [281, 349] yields 0.98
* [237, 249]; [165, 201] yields 1.77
